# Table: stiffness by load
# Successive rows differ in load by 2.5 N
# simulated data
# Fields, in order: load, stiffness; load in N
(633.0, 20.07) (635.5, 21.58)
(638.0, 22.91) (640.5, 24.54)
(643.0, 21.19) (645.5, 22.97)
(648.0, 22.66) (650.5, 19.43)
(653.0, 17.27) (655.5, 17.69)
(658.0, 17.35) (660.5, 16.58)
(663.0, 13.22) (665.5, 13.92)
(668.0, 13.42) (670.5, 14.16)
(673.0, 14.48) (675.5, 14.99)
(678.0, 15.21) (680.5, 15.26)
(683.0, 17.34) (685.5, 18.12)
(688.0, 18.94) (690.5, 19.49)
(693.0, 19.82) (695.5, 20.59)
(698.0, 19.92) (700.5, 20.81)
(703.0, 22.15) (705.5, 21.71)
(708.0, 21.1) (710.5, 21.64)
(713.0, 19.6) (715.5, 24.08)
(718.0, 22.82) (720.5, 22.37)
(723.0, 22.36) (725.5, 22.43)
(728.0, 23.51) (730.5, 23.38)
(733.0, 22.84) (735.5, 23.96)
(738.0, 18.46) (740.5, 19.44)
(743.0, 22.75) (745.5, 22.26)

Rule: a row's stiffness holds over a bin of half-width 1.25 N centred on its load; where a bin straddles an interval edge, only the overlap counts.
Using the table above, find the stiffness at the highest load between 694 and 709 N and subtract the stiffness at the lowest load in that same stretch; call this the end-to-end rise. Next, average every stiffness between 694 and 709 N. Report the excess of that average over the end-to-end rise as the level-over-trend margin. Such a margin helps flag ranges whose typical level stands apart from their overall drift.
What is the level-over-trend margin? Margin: 20.5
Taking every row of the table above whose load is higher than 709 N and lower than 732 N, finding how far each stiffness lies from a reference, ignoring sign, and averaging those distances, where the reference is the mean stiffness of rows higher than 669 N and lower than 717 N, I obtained 3.5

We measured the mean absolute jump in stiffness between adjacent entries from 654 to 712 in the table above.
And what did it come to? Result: 0.8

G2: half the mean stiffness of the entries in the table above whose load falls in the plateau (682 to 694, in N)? 9.4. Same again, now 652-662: 8.6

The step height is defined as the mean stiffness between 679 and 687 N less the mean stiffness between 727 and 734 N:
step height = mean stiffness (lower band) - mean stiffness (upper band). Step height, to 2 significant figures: -6.3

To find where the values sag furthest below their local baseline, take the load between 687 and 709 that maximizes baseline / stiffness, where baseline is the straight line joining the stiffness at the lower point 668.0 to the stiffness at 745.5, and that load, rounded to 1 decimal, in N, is 708.0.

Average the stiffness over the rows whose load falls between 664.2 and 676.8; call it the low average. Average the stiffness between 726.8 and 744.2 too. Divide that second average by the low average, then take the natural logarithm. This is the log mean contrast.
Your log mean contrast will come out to 0.4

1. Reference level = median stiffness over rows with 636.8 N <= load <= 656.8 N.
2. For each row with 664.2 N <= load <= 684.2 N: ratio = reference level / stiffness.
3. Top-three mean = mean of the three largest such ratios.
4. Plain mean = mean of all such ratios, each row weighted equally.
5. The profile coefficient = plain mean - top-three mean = -0.10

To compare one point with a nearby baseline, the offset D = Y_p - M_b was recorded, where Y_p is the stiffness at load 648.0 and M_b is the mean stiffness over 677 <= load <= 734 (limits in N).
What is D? 2.0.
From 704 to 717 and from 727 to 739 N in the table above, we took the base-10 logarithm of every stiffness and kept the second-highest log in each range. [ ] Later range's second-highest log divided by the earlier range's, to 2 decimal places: 1.03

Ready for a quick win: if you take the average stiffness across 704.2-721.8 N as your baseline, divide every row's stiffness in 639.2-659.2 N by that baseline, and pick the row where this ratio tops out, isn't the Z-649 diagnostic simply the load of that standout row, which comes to 640.5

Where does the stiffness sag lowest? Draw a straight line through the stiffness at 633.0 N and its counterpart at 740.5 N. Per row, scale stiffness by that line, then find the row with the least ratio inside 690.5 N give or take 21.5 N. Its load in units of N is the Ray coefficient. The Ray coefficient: 670.5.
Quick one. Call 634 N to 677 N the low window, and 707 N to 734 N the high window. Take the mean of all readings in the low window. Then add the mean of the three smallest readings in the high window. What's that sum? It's 38.9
